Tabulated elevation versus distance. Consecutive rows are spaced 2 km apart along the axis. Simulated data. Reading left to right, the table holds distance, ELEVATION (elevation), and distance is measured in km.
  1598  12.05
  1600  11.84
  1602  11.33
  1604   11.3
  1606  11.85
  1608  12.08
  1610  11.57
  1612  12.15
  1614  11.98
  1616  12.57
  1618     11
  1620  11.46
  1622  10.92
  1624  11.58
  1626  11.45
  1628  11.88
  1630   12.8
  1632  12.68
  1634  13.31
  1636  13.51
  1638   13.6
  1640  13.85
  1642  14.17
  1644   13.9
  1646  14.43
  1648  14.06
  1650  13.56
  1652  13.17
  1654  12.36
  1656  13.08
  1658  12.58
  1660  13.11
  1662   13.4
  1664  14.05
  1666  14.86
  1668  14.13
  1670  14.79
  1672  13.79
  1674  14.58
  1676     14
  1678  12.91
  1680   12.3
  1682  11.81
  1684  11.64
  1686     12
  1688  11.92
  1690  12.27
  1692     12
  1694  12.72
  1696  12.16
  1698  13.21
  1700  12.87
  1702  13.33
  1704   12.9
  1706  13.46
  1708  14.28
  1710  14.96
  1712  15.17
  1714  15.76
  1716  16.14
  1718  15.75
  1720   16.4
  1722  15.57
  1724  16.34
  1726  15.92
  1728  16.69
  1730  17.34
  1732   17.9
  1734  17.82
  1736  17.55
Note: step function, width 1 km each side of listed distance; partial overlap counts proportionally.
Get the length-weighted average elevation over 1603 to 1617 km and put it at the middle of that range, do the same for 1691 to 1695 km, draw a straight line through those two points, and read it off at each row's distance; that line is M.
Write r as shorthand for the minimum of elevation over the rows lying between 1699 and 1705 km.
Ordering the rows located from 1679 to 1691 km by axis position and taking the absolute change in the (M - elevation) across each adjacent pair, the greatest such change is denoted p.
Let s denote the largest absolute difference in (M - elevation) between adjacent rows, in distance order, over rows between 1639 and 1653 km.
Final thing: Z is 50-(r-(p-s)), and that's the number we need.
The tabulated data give 37.1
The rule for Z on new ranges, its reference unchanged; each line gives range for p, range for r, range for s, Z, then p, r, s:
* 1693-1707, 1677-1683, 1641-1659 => 38.4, 1.04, 11.81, 0.82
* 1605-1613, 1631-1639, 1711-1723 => 37.0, 0.57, 12.68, 0.84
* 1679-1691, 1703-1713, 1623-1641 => 36.7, 0.50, 12.9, 0.91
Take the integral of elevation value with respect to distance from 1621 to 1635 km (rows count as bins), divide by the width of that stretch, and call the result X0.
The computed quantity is 12.1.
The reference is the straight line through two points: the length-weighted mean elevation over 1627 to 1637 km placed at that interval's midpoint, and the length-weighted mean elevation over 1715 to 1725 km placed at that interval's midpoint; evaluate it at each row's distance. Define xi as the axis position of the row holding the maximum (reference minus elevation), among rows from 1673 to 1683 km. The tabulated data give 1682 km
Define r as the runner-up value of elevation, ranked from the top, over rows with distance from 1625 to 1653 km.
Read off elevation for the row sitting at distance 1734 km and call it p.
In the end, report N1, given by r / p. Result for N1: 0.80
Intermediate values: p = 17.82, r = 14.17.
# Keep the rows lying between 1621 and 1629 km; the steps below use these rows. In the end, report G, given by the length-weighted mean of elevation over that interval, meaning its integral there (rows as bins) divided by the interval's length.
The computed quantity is 11.5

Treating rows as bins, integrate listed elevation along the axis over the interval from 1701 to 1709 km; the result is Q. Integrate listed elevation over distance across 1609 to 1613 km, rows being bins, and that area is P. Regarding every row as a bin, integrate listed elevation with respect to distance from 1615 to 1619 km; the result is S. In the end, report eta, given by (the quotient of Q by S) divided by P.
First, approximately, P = 47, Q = 108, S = 47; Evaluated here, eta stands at 0.0483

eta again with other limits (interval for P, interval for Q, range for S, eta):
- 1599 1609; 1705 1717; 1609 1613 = 0.0324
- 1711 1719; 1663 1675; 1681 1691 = 0.0115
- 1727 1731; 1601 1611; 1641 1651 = 0.0122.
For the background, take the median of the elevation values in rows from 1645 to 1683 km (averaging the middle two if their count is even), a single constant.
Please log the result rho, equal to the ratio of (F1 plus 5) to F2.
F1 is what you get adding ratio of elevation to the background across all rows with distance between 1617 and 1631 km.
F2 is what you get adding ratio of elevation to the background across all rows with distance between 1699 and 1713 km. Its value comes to 1.5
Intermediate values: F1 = 5.98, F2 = 7.2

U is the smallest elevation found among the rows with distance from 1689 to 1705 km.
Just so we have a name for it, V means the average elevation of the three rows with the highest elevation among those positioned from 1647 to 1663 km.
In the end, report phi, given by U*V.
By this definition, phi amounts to 164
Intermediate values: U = 12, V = 13.7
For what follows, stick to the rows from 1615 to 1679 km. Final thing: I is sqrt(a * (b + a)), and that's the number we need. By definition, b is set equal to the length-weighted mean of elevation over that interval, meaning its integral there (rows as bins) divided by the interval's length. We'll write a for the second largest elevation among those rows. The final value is 20.3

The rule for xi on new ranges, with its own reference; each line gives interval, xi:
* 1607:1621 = 1618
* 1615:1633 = 1622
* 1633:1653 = 1652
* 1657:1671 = 1658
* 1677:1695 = 1684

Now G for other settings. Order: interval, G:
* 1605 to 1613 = 11.9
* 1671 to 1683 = 13.2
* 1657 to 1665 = 13.3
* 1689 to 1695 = 12.3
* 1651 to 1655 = 12.8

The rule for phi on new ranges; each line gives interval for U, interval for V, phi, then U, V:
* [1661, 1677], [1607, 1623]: 164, 13.4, 12.3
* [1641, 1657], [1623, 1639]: 167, 12.36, 13.5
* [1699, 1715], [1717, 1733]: 223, 12.87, 17.3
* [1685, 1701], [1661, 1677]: 176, 11.92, 14.7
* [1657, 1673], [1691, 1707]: 168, 12.58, 13.3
